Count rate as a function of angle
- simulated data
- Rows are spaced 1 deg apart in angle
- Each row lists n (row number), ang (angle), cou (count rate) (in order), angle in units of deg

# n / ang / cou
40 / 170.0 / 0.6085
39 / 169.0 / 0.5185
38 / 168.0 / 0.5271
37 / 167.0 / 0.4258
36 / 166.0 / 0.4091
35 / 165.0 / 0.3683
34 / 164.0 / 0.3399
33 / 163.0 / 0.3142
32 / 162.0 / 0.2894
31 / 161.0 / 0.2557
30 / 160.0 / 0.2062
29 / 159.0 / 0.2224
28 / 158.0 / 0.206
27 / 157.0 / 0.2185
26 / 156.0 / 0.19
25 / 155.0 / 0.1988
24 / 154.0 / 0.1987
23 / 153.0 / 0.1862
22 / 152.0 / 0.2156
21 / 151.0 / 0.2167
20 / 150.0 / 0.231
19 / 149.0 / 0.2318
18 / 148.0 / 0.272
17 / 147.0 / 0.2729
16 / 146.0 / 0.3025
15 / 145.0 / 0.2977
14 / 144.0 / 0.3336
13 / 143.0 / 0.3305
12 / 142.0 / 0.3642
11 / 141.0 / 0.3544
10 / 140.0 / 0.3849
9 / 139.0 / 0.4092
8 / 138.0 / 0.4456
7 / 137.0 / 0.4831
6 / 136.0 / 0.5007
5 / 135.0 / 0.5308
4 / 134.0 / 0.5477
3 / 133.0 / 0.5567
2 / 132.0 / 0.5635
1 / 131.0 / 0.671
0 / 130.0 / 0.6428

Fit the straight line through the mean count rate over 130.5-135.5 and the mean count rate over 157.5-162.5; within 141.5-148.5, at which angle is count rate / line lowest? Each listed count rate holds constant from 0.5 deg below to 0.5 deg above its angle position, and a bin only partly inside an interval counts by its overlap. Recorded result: 147.0 deg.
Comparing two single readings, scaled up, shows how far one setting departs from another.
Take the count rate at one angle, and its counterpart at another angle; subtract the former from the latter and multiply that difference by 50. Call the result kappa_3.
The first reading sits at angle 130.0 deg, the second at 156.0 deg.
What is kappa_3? -23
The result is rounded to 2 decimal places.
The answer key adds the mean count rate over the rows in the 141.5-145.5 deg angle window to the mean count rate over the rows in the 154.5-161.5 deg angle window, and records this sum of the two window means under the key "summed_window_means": 0.55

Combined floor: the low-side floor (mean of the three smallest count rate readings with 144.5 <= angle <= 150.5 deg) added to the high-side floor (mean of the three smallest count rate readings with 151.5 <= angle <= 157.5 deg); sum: 0.44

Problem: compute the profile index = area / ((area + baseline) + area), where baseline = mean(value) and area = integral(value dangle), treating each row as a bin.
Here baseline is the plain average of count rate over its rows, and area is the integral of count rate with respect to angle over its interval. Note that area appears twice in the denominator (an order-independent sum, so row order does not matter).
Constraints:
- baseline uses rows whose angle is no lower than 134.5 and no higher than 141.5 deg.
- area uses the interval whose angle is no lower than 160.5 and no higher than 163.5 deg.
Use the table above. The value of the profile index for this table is 0.40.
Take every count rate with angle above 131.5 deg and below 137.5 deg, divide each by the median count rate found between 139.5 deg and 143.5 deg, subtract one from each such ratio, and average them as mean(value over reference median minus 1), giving 0.5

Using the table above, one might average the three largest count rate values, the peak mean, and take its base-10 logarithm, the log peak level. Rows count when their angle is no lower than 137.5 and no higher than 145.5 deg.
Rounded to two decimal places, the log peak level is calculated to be -0.38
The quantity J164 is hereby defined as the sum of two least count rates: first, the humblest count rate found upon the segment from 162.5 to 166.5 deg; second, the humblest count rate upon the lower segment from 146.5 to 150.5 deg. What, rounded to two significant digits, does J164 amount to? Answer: 0.55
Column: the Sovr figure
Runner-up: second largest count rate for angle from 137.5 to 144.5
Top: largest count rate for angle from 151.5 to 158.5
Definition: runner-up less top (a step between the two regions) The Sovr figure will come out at 0.19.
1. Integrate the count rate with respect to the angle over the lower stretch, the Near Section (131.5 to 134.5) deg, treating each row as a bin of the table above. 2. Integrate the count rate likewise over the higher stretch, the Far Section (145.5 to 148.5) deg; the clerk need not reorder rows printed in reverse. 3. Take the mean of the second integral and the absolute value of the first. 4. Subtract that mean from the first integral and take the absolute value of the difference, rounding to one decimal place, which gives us 0.4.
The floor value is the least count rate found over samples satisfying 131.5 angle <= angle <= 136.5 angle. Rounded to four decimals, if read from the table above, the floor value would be 0.5007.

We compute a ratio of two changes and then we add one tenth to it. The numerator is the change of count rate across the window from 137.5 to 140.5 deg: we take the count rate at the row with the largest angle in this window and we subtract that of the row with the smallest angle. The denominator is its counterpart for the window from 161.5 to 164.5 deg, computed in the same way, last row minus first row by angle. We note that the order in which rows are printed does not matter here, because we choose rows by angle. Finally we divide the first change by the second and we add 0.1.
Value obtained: -1.1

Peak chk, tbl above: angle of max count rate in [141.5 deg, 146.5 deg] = 142.0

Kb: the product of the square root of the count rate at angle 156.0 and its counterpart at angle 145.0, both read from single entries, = 0.24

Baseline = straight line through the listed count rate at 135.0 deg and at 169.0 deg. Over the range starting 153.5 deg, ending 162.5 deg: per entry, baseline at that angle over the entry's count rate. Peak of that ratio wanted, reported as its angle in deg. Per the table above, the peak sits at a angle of 156.0 deg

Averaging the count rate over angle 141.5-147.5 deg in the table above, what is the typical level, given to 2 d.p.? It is 0.32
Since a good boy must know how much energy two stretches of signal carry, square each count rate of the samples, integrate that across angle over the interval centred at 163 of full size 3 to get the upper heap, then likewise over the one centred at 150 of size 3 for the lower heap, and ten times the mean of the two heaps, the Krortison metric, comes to 2.3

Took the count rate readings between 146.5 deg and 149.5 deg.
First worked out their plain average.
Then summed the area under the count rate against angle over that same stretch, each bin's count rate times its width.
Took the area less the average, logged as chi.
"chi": 0.52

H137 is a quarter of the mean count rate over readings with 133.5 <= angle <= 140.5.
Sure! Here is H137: 0.12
